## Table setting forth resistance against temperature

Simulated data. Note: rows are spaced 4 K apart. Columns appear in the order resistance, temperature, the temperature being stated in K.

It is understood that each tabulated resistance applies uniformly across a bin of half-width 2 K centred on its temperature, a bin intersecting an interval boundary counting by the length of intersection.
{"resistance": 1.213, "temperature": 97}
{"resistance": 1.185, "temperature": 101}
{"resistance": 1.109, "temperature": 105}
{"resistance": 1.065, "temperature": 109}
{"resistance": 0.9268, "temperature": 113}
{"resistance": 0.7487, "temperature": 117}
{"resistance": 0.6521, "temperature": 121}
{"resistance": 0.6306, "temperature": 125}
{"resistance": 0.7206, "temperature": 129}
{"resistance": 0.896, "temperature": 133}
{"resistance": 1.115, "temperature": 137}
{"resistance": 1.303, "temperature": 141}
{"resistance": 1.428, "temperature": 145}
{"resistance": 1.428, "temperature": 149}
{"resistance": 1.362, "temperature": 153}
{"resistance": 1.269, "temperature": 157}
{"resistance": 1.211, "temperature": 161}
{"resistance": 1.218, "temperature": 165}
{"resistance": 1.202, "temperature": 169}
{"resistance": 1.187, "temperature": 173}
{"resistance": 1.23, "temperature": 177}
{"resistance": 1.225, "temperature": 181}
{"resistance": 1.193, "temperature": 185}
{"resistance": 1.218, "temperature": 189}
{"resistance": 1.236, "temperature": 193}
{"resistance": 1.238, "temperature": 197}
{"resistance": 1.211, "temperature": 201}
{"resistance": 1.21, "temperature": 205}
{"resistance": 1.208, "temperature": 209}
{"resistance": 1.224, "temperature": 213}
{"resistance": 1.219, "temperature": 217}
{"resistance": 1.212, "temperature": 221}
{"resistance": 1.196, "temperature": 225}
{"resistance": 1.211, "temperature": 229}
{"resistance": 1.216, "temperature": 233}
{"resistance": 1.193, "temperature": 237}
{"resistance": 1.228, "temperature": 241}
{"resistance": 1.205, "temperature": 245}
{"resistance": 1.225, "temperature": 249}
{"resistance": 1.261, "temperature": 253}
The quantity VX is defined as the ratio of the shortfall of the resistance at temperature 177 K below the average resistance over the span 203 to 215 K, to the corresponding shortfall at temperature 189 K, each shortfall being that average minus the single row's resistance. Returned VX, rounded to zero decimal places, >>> 4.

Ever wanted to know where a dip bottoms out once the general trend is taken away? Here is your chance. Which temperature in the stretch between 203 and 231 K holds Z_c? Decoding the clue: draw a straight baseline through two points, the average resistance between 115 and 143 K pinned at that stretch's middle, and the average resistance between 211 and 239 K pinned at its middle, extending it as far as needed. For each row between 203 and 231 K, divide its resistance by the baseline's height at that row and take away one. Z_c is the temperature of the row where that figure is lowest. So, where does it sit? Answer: 225 K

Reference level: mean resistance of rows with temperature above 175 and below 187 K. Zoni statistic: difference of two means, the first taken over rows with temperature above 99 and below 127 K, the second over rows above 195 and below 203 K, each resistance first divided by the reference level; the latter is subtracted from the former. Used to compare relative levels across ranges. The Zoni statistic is -0.26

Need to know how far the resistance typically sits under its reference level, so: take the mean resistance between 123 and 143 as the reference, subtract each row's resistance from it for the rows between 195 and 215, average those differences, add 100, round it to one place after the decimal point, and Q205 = 99.7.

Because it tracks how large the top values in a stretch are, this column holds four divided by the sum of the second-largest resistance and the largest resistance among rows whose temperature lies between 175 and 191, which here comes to 1.63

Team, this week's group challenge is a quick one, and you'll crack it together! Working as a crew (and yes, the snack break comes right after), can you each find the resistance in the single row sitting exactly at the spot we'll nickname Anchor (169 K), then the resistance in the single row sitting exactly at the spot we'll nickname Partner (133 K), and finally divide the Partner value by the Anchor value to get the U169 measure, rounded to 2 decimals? 0.75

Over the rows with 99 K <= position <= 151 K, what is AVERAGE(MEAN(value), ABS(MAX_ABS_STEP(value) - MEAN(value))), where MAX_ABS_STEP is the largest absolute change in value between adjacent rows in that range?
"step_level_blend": 0.906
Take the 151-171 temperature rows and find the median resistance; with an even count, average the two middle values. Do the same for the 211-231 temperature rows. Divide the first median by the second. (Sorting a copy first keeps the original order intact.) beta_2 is 1.00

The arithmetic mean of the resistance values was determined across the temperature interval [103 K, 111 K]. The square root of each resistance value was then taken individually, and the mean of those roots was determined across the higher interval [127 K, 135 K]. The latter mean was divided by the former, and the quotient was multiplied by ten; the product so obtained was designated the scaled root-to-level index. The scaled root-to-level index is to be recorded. 8.3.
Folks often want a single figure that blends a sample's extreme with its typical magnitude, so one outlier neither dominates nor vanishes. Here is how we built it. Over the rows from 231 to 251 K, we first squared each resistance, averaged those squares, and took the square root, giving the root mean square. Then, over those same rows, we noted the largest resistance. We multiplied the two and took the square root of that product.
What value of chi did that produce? 1.22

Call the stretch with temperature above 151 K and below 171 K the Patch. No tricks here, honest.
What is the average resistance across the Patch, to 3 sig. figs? 1.25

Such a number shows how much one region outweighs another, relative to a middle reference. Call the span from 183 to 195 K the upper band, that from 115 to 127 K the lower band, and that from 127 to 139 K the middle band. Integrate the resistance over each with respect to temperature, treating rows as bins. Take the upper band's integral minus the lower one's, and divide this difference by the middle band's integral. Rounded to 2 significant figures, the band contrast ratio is 0.59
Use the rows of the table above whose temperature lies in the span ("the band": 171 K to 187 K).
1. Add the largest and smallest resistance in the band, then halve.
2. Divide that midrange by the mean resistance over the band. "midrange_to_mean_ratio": 1.000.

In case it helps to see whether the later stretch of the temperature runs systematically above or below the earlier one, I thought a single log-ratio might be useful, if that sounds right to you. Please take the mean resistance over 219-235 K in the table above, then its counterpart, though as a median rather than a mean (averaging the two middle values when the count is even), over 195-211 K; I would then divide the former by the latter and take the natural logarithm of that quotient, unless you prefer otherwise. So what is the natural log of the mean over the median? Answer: 0.00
